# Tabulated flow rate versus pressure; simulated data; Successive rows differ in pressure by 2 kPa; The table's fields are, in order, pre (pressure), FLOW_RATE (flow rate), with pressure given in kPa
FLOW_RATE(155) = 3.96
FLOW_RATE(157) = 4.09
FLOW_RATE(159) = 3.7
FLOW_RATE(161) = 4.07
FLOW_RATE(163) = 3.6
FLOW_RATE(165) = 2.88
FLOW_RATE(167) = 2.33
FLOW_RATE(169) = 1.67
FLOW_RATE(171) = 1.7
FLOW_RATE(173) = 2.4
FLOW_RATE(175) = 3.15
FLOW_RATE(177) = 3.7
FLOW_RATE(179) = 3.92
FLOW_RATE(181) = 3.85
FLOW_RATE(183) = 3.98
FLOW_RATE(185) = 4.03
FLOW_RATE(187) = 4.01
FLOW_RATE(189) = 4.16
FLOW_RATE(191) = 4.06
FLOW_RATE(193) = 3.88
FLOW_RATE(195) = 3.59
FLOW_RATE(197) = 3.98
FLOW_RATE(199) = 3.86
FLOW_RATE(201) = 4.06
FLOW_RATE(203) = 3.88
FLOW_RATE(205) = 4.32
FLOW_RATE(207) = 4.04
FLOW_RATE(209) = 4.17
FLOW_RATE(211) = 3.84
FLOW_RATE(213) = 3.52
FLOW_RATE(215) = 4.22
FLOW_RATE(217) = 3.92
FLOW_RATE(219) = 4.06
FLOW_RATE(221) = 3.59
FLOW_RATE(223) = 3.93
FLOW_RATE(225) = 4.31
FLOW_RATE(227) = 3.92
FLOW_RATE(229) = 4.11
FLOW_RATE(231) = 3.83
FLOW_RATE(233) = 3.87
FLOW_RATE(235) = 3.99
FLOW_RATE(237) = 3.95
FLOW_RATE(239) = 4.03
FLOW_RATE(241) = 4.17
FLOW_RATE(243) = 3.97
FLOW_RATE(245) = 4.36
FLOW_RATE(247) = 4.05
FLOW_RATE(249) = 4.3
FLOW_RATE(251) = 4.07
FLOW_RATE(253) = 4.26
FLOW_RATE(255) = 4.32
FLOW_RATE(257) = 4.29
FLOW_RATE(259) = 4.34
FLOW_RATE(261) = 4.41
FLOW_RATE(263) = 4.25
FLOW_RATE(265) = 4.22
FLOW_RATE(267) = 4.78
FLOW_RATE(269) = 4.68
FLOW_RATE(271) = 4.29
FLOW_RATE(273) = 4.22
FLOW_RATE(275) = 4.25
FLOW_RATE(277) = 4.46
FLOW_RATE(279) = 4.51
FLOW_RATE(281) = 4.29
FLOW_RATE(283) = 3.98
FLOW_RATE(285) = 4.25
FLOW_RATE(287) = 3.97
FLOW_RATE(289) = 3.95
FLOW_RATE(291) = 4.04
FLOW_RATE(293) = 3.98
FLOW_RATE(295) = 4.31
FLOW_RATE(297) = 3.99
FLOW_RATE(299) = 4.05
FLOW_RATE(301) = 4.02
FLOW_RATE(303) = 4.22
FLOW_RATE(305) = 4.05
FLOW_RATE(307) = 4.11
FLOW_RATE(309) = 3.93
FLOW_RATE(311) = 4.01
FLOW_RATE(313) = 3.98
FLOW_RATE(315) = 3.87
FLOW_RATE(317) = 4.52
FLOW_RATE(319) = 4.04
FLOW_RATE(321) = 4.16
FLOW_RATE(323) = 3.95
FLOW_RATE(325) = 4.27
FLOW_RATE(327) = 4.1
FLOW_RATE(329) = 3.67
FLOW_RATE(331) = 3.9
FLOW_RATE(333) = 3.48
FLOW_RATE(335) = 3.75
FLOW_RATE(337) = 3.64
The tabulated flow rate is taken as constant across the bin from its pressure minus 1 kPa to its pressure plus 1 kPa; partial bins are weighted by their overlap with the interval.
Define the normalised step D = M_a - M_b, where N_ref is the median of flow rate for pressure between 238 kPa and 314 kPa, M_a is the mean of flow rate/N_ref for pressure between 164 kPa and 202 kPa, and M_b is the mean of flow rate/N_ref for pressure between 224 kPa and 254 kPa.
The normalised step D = -0.15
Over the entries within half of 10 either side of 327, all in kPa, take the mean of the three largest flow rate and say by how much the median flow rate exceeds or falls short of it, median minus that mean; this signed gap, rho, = -0.16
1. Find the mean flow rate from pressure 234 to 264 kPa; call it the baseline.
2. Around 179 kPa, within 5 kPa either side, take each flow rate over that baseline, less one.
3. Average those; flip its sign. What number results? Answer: 0.11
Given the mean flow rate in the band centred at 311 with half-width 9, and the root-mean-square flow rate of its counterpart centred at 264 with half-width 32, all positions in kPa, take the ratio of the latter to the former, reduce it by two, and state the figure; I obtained -0.97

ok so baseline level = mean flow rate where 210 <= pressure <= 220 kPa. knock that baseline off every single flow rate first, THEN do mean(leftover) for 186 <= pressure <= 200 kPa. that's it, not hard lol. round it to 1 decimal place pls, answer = 0.0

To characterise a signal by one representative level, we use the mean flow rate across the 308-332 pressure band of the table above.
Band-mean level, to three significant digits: 4.03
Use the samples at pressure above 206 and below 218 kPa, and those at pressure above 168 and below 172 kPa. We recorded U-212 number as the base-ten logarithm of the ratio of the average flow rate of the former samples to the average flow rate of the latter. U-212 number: 0.37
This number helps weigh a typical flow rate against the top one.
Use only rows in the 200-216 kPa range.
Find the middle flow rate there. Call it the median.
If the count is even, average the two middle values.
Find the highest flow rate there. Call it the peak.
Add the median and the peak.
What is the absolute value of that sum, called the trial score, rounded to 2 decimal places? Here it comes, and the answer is 8.37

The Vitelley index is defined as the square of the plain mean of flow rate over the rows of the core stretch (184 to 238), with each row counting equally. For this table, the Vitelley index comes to 15.7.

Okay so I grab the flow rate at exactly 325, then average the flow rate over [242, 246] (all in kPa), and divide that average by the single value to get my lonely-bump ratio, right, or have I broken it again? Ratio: 0.98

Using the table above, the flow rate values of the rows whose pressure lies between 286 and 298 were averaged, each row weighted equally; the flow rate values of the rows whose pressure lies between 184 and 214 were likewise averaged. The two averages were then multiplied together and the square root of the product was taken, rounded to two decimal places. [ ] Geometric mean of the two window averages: 4.00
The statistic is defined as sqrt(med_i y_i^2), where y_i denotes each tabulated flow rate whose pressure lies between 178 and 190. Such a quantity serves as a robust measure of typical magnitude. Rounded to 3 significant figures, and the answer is 4.00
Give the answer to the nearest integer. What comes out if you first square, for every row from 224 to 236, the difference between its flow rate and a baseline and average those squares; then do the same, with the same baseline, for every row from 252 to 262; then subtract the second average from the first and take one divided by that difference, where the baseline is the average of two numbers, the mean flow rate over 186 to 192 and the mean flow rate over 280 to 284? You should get -75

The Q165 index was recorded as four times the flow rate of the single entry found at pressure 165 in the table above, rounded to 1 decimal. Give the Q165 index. 11.5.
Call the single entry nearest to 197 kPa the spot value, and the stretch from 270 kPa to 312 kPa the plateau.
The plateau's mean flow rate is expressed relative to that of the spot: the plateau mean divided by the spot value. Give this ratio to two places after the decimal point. 1.04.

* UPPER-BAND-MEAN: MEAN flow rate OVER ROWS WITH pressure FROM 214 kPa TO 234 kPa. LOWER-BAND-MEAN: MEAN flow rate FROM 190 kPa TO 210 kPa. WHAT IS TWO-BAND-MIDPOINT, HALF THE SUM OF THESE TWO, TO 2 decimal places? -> 3.98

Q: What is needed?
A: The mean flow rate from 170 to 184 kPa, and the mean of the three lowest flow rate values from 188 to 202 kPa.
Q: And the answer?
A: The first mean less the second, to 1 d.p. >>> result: -0.5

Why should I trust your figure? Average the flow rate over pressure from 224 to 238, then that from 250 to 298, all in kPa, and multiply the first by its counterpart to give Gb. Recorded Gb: 17.0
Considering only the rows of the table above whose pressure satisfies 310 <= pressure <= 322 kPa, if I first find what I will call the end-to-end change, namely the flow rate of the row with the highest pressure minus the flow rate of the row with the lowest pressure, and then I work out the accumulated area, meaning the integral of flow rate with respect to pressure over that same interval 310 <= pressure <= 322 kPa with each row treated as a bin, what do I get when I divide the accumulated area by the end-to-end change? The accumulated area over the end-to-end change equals 328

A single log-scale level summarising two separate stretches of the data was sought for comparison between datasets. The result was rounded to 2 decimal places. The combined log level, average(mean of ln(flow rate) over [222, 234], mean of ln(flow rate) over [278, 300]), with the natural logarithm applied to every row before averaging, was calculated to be 1.40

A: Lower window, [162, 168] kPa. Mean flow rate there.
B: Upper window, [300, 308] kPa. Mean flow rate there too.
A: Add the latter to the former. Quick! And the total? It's 7.0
